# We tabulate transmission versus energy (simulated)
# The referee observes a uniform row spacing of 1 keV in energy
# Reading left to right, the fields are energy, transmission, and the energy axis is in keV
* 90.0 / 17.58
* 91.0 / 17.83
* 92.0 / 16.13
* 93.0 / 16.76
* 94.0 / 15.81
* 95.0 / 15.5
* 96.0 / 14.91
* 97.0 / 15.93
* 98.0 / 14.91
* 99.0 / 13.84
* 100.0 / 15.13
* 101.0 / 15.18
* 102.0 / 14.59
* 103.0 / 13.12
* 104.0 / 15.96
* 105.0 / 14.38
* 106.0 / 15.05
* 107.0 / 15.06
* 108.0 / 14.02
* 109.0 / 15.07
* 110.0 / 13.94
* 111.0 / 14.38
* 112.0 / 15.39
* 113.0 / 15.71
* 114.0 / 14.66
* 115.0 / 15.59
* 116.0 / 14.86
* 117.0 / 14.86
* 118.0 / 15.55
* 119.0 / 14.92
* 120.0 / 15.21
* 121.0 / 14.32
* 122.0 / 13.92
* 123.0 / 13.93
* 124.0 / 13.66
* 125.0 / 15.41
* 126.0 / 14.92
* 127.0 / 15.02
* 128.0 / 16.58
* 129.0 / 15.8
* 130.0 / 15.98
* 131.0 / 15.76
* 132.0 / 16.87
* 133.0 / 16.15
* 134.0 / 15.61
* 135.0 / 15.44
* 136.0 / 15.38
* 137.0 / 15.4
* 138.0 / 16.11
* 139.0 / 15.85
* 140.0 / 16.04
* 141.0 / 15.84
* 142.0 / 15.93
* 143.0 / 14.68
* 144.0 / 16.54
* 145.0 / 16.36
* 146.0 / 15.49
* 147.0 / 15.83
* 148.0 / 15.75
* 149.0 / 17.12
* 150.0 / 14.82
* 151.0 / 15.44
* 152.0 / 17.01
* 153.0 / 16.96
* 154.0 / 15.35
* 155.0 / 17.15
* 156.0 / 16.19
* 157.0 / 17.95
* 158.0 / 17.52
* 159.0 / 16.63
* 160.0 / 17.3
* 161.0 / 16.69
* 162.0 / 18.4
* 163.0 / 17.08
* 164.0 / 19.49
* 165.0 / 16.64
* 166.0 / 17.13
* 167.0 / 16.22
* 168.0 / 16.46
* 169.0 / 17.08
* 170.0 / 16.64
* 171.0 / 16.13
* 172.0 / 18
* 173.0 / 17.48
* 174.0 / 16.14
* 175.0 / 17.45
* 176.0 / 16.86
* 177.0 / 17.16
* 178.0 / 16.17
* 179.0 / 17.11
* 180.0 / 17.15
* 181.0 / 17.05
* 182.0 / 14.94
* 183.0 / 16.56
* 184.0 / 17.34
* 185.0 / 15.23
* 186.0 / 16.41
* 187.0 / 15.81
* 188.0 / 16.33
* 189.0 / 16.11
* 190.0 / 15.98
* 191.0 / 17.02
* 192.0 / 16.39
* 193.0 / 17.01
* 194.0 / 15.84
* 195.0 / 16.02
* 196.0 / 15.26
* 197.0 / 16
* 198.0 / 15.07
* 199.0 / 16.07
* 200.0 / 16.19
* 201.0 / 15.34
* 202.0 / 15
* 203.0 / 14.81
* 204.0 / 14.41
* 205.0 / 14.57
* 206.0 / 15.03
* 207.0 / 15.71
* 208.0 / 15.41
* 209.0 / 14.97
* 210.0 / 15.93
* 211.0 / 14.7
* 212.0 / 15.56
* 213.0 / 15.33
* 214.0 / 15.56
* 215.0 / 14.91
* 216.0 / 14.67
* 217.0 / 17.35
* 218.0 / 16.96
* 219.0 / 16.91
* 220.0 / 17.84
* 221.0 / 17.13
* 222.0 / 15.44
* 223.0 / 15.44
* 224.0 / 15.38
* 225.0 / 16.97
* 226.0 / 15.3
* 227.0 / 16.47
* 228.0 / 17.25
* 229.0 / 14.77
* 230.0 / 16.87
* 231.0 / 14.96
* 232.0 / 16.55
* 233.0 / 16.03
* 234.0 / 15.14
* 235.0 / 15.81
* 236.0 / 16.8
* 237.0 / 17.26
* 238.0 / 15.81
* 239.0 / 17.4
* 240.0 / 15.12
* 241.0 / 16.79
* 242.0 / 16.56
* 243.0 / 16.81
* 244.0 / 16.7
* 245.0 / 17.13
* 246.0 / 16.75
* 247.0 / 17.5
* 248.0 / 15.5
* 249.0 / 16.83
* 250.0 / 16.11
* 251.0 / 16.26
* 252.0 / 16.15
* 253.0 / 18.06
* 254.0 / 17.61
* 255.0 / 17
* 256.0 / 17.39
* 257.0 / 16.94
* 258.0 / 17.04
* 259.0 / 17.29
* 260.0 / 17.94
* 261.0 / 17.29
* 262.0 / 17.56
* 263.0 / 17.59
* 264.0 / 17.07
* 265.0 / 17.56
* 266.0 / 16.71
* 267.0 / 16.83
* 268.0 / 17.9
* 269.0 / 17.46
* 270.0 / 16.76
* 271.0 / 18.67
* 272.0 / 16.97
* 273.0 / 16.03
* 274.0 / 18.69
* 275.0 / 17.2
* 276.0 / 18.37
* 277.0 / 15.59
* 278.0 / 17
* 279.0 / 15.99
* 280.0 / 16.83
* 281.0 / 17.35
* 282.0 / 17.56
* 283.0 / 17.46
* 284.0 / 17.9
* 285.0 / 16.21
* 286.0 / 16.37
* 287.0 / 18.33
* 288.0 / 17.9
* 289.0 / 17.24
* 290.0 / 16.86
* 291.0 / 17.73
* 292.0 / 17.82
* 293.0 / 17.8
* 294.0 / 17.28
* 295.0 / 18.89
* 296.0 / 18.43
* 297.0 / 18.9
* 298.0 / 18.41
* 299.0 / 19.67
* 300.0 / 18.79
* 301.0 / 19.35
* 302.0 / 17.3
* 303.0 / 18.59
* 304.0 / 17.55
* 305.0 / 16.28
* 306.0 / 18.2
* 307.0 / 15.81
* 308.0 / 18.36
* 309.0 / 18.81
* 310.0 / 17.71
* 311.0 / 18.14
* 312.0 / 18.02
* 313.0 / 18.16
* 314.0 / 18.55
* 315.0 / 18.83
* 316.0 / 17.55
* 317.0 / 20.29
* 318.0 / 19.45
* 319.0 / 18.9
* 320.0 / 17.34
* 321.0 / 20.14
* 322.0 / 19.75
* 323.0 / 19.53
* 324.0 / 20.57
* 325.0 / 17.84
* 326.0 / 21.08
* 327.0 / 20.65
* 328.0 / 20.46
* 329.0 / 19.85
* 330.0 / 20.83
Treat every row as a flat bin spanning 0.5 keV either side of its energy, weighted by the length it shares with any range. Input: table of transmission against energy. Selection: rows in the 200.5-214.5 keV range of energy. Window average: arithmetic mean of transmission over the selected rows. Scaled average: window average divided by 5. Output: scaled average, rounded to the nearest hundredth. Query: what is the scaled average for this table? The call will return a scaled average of 3.03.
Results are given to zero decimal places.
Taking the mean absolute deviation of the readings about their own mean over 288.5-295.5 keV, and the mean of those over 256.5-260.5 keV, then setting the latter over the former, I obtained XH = 38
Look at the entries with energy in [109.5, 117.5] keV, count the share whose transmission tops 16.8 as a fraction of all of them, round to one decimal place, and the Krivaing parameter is 0.0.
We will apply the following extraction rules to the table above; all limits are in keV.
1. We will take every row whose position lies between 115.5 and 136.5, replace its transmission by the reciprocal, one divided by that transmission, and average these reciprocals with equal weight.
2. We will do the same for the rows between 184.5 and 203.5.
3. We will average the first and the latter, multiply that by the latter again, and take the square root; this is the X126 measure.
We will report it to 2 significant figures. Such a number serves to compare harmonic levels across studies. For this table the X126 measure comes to 0.064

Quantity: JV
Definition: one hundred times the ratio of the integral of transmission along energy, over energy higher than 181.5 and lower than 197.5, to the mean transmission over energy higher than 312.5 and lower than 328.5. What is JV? 1337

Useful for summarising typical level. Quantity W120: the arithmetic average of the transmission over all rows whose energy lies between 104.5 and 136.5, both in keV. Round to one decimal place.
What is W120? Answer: 15.1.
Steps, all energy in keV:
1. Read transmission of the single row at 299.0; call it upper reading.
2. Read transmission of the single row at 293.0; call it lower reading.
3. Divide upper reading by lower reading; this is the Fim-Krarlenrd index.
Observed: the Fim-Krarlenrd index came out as 1.11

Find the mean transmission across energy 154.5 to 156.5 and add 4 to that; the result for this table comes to 20.7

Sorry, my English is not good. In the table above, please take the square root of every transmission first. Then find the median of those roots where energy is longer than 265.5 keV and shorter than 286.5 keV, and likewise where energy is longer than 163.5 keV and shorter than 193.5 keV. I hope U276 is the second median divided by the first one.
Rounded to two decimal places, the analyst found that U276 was 0.99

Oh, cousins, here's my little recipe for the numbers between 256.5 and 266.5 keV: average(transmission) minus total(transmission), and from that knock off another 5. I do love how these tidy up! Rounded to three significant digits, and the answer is -161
